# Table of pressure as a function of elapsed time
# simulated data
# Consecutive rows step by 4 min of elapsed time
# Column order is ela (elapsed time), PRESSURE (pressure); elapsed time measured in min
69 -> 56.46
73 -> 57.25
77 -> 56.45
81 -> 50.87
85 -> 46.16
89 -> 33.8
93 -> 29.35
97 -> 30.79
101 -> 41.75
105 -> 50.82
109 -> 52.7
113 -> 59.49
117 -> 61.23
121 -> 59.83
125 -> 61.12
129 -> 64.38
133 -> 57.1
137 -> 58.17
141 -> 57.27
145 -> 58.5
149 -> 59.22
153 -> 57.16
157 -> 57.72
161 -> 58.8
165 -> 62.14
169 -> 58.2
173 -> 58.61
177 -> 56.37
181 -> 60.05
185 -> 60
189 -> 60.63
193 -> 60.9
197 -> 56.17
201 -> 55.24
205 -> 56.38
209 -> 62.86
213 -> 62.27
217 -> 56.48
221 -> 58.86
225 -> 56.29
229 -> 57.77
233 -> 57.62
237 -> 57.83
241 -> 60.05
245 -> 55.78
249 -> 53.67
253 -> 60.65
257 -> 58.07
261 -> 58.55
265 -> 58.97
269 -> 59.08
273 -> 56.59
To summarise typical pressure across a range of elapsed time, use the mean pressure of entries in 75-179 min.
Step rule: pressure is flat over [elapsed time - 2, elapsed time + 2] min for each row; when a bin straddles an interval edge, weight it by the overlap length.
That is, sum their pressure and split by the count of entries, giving 53.8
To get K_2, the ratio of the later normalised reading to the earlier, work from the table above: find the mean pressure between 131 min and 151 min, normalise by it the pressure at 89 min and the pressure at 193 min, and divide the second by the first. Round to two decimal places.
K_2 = 1.80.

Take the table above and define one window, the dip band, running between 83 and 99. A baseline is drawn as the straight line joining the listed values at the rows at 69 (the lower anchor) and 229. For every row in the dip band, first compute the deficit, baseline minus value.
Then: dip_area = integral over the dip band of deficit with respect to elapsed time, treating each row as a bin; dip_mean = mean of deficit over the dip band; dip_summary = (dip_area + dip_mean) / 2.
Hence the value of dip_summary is 184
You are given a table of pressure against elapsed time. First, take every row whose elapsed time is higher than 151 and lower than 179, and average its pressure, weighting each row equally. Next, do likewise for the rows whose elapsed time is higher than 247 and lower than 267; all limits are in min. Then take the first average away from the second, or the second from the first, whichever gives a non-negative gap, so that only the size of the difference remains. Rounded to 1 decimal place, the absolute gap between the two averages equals 0.4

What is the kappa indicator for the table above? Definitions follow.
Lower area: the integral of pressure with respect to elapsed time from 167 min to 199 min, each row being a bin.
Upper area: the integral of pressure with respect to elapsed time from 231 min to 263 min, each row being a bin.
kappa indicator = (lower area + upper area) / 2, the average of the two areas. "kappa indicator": 1866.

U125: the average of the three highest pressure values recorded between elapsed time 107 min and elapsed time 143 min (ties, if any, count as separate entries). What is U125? 62.2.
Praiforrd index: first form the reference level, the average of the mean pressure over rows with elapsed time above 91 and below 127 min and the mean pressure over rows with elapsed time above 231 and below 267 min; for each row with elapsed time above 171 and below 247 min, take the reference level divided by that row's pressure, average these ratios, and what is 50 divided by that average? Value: 54.2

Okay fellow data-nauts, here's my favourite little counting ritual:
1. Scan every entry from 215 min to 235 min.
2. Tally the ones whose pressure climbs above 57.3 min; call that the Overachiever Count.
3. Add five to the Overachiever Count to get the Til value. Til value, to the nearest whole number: 8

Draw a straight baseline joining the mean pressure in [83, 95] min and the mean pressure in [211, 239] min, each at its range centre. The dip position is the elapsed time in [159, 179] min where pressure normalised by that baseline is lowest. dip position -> 177 min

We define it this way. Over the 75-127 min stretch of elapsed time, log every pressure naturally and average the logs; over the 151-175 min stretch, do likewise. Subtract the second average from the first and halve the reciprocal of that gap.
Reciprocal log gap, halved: -2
